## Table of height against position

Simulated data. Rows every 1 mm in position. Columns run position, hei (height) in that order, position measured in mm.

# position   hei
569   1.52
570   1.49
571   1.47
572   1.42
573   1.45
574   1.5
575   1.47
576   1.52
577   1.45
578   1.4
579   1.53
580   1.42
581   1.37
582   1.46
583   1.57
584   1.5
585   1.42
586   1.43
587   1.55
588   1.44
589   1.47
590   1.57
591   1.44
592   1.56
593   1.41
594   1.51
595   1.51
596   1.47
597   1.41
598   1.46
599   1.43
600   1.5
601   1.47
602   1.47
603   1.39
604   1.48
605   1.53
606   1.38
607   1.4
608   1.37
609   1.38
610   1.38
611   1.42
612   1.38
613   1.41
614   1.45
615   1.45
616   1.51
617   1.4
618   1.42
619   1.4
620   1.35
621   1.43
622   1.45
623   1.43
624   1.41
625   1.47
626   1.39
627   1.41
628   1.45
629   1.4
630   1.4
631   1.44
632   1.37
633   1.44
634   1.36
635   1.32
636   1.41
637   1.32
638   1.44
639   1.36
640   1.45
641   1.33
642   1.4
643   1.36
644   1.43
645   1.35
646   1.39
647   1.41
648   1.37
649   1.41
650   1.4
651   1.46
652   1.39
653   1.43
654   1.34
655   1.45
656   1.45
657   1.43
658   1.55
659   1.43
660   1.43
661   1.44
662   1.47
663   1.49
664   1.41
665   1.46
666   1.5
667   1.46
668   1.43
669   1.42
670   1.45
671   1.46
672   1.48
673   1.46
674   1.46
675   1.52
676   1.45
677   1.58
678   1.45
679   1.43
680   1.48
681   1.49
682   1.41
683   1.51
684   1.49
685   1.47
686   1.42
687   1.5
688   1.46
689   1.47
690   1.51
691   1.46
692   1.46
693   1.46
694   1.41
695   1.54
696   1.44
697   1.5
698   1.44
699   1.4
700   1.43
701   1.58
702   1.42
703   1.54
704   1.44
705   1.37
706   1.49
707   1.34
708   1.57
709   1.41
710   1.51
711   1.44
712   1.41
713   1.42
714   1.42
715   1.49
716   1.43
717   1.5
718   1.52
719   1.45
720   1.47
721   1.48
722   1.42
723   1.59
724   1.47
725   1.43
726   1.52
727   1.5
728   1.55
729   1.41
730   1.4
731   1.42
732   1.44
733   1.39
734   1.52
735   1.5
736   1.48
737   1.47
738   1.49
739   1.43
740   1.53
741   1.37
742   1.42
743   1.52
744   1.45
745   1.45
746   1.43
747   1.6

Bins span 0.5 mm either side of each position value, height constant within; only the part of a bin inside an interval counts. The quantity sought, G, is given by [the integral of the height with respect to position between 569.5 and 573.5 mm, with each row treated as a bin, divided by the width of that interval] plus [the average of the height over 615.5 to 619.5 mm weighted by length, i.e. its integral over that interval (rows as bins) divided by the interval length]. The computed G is 2.89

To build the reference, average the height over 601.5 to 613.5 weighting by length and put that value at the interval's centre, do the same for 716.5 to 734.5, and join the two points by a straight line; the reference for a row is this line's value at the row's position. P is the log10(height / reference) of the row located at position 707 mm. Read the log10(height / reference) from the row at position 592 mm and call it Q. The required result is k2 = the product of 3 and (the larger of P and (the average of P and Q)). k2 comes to 0.010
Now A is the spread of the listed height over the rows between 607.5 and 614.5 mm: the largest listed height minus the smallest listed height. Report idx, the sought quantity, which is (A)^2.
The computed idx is 0.006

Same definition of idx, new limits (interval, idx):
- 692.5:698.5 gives 0.017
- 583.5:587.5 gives 0.017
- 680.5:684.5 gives 0.010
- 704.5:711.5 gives 0.053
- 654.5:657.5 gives 0.000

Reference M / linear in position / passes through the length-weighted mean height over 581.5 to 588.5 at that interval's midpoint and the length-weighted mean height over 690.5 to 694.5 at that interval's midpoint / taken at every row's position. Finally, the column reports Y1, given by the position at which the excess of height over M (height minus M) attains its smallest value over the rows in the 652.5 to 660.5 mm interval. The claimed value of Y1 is 654 mm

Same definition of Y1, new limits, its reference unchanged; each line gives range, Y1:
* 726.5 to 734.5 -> 733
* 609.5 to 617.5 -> 610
